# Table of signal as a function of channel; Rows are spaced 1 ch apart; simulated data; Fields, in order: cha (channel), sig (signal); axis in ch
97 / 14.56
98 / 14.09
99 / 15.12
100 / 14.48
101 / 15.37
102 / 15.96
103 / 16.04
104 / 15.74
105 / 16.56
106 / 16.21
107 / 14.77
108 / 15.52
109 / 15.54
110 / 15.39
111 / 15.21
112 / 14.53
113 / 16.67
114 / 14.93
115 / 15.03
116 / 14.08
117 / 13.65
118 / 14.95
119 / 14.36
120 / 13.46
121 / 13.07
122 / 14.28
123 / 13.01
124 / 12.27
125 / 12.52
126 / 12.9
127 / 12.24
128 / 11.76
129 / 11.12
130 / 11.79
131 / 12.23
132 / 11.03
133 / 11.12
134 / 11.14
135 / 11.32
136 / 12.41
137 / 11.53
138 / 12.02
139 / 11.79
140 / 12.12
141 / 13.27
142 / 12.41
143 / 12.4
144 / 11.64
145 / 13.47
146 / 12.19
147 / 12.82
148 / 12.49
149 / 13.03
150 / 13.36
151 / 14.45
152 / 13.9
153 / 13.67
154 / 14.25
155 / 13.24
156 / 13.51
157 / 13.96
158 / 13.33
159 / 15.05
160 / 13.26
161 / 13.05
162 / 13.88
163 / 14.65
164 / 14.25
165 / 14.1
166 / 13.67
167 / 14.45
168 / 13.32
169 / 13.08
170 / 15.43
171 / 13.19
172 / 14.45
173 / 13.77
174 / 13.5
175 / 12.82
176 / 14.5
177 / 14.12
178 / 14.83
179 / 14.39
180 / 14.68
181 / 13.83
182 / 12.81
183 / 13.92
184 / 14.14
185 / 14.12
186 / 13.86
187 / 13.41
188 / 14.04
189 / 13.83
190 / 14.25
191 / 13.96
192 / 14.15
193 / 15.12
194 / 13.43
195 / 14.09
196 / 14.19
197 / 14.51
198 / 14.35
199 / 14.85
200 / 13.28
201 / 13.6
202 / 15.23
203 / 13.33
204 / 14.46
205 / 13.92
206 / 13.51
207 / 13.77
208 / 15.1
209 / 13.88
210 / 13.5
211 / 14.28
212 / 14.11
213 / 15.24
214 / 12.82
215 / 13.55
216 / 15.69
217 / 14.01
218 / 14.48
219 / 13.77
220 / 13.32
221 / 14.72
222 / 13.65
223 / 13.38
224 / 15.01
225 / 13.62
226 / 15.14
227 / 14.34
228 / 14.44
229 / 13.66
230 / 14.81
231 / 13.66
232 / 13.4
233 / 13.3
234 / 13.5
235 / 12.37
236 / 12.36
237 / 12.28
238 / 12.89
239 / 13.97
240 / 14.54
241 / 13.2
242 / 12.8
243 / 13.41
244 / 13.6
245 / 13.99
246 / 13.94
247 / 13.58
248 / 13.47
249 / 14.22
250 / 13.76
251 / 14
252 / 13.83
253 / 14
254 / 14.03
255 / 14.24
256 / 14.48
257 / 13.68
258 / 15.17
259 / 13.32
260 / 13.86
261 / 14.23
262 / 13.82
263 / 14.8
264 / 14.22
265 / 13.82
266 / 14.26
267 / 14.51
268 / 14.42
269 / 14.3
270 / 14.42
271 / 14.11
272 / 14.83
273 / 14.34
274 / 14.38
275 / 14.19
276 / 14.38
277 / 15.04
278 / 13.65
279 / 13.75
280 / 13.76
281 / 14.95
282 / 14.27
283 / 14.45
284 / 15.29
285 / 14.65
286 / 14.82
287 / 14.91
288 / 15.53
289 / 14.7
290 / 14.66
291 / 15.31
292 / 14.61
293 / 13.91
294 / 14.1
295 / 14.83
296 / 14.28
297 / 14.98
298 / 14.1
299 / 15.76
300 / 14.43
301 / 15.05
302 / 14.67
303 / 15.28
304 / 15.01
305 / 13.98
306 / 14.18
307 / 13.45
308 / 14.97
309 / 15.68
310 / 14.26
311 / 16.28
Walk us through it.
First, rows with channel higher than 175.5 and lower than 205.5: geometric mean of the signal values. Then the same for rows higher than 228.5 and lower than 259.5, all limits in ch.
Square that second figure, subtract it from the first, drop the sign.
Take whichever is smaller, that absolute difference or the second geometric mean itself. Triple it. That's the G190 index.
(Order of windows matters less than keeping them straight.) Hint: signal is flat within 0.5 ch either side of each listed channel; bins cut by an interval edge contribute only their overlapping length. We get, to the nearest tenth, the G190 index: 40.9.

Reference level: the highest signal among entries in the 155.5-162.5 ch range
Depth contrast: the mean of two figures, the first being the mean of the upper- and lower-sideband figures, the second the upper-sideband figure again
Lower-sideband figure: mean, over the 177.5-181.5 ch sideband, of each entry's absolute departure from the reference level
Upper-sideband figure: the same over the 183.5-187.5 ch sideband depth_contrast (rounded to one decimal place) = 1.0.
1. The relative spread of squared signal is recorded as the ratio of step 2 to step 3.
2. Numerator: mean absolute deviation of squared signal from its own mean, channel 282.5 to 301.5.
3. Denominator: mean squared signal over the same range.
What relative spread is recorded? 0.052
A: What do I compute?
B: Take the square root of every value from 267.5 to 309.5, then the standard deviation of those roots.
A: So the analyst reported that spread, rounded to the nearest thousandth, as 0.071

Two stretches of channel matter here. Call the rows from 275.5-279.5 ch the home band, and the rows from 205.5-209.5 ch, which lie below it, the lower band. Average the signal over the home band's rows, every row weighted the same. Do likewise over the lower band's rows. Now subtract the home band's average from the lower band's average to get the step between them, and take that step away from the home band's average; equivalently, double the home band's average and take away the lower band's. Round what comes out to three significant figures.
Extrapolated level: 14.3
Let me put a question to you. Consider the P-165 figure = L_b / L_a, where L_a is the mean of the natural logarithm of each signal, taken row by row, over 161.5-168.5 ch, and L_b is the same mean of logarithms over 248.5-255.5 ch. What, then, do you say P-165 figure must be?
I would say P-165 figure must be 1.00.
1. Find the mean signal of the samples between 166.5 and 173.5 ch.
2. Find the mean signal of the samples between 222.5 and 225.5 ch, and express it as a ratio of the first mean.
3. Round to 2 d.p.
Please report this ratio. 1.00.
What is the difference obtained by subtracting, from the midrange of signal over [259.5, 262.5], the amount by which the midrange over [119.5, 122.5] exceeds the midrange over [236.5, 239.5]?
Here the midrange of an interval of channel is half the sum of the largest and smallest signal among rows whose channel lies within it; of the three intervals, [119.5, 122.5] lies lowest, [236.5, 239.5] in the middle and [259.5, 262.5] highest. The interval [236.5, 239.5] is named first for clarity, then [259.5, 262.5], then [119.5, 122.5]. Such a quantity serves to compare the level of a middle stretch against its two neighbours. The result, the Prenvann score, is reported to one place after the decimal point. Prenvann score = 13.5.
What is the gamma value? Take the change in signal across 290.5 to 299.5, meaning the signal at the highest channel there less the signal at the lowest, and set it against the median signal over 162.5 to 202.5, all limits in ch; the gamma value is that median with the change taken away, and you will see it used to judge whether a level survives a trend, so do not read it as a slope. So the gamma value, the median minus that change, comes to 13.7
